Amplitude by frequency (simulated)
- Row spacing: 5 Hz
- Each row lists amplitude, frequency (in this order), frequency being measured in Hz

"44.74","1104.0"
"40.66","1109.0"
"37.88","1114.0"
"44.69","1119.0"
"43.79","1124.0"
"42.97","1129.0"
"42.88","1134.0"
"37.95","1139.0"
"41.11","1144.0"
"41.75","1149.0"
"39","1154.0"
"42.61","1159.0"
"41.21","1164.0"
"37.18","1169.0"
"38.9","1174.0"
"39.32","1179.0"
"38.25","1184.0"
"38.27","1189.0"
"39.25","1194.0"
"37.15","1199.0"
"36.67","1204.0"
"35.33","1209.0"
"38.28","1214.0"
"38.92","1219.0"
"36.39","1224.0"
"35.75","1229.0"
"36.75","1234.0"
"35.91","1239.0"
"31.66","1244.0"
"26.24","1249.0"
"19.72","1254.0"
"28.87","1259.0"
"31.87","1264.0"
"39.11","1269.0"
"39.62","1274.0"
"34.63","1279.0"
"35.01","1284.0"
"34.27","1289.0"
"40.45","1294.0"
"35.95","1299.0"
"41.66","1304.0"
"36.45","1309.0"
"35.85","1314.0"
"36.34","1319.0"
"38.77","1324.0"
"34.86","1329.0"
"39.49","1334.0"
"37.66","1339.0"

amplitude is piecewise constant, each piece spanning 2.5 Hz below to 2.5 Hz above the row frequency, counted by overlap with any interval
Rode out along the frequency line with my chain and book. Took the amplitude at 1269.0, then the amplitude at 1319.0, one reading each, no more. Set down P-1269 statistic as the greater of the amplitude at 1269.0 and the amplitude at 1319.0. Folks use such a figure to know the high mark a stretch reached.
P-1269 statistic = 39.1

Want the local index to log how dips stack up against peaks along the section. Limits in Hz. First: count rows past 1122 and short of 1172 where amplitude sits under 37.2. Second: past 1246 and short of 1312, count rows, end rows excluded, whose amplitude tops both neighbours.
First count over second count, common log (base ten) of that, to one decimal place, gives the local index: -0.6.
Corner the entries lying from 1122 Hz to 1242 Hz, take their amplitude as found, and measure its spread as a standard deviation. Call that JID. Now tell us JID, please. 2.5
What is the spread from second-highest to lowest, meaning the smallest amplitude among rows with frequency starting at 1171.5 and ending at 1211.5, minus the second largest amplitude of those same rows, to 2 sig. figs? -3.9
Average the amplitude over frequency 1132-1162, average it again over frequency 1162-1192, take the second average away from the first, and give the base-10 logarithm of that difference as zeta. 0.3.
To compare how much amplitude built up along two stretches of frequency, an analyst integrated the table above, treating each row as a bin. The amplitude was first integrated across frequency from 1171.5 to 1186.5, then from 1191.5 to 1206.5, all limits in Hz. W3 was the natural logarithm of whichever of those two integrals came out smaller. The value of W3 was 6.34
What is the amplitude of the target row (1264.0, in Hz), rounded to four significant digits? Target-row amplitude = 31.87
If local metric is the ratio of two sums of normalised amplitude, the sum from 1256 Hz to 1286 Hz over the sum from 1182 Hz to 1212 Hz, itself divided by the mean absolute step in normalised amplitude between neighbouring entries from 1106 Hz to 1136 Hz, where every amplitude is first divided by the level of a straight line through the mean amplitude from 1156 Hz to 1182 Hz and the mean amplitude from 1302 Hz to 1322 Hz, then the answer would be 17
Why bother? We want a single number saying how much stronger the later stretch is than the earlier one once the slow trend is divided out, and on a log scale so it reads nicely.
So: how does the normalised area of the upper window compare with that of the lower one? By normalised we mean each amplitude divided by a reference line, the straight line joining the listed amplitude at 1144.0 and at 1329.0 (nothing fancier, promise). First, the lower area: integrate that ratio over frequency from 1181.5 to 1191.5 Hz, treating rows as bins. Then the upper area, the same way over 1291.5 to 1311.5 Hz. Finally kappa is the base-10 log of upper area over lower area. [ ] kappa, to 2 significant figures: 0.35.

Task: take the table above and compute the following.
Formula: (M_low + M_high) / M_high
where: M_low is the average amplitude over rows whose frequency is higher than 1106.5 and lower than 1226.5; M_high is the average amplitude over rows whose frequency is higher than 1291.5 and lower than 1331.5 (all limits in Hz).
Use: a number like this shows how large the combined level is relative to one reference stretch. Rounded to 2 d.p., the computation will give 2.05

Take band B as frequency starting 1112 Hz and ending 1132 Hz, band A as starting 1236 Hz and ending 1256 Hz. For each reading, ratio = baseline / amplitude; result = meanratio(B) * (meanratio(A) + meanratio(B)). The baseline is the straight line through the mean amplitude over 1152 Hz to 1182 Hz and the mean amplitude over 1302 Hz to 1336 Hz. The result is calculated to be 2.3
